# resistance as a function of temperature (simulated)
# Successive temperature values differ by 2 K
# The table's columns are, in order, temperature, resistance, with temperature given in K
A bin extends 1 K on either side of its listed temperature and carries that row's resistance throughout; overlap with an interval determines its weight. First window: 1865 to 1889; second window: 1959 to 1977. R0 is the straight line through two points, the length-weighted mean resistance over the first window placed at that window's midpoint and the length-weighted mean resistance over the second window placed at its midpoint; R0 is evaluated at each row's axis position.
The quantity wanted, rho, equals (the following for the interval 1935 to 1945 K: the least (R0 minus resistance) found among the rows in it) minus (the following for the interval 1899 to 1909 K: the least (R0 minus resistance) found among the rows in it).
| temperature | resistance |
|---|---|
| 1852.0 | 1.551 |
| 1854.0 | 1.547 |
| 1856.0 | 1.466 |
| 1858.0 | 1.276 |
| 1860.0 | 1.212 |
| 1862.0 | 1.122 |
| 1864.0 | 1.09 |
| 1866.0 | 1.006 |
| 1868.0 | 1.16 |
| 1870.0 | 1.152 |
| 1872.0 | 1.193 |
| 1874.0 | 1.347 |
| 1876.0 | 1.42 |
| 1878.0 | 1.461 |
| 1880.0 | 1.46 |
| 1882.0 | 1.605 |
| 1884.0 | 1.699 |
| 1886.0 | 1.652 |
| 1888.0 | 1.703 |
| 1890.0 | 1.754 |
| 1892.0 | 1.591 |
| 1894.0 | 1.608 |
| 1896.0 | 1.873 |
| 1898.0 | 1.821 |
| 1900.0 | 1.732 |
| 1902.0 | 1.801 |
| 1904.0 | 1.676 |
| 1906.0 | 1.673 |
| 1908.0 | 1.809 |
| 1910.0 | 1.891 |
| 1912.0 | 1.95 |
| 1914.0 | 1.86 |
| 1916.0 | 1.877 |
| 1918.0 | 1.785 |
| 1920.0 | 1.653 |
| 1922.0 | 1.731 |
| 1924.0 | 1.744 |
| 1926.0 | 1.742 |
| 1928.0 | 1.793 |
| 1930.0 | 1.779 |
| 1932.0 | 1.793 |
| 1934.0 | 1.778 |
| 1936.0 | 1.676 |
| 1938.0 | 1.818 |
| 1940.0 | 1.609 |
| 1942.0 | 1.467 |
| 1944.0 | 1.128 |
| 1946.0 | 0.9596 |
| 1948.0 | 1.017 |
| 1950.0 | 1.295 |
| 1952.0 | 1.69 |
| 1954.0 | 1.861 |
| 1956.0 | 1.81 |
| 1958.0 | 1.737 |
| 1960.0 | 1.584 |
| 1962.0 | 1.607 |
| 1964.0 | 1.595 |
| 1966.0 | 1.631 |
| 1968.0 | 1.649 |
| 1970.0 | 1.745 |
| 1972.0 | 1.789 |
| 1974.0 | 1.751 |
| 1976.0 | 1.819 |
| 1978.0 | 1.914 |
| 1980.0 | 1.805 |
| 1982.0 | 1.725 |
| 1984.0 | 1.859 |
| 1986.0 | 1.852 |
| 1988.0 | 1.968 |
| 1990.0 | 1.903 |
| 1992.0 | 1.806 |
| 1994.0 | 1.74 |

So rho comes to 0.09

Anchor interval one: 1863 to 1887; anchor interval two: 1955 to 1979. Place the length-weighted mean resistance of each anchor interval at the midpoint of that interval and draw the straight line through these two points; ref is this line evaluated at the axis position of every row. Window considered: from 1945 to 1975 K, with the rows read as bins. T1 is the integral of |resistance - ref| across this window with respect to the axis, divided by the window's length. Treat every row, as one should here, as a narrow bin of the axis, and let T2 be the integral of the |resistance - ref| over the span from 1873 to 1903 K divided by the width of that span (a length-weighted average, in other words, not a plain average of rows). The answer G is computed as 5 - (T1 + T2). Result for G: 4.60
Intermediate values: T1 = 0.17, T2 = 0.23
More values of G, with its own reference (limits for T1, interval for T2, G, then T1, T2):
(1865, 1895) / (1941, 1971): 4.60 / 0.19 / 0.21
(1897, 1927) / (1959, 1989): 4.64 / 0.28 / 0.08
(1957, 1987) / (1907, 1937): 4.68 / 0.07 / 0.25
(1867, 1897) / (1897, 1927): 4.52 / 0.20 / 0.28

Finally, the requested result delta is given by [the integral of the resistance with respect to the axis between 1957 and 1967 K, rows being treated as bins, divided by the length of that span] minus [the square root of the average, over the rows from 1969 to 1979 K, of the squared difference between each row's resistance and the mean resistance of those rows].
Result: 1.57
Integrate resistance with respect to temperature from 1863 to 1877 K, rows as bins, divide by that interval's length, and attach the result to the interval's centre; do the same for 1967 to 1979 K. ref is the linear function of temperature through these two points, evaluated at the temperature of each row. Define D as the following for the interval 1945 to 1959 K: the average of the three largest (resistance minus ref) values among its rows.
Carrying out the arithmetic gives 0.12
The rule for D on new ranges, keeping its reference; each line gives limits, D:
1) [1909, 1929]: 0.47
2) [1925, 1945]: 0.25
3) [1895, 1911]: 0.49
